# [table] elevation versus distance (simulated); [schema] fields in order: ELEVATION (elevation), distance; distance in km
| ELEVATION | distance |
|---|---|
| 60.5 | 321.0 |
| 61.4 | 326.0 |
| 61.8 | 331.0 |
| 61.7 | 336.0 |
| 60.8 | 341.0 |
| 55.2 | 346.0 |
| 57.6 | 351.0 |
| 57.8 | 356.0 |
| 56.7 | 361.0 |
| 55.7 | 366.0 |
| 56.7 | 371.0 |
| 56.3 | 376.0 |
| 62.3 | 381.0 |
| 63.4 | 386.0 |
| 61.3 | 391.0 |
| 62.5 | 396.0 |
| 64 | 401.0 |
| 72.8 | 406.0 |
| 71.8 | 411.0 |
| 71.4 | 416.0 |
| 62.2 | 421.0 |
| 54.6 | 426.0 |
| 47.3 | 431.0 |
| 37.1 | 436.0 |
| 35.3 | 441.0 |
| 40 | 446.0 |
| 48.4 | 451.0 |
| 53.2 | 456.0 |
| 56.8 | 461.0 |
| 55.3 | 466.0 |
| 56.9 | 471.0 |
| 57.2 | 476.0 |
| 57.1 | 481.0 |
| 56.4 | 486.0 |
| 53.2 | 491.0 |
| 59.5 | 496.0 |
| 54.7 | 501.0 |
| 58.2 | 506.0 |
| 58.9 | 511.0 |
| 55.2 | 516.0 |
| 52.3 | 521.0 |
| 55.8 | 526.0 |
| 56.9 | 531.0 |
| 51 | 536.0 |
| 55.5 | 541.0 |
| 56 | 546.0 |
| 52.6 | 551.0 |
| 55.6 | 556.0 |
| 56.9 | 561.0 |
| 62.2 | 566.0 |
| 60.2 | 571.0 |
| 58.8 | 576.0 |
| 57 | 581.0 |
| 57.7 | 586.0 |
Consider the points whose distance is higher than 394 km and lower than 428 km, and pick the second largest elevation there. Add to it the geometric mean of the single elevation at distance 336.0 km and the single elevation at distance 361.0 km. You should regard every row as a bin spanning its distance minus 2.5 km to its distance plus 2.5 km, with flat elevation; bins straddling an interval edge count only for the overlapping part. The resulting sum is 131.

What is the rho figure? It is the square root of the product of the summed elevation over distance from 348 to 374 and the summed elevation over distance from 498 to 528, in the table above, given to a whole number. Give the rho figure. 309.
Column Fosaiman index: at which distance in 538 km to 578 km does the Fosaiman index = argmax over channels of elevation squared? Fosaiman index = 566.0 km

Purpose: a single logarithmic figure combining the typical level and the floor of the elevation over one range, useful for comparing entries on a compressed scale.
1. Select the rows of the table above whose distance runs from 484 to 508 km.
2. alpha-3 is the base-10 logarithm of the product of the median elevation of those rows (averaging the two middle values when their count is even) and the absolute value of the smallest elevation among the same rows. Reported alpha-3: 3.48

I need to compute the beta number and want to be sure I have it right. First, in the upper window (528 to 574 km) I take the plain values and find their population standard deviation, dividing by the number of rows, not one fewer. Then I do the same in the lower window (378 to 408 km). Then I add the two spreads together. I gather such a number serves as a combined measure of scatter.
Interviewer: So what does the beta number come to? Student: 7.1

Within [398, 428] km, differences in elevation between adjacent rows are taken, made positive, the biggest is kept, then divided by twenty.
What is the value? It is 0.46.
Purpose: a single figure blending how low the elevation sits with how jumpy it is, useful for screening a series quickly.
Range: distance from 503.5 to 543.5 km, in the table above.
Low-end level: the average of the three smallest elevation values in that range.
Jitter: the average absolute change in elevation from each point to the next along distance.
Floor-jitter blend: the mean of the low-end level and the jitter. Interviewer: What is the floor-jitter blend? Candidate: 28.0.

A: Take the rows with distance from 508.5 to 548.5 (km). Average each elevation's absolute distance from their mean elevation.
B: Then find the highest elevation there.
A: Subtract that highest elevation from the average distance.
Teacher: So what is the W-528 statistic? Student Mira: -57.1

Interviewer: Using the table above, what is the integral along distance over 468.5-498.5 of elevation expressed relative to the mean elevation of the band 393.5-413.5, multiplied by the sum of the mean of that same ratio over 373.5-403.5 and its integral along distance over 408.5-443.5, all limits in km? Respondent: 726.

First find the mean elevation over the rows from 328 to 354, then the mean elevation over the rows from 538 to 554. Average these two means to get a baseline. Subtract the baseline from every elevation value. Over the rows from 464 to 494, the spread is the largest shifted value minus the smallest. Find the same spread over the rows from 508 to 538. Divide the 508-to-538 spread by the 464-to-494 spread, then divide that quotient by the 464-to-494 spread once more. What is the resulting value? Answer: 0.49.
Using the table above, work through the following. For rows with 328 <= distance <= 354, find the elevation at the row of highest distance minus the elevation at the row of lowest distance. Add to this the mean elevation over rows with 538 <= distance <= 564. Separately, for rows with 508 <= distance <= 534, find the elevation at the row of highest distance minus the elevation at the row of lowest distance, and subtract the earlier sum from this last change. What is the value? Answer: -53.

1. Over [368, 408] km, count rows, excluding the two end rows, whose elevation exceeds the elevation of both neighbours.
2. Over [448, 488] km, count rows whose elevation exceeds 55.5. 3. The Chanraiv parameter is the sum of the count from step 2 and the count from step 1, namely 6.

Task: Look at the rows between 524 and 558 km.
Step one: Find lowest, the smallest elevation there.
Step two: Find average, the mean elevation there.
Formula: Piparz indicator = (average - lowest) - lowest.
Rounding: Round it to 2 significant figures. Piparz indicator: -47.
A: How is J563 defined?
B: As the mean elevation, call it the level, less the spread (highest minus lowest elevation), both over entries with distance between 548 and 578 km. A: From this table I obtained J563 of 48.1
